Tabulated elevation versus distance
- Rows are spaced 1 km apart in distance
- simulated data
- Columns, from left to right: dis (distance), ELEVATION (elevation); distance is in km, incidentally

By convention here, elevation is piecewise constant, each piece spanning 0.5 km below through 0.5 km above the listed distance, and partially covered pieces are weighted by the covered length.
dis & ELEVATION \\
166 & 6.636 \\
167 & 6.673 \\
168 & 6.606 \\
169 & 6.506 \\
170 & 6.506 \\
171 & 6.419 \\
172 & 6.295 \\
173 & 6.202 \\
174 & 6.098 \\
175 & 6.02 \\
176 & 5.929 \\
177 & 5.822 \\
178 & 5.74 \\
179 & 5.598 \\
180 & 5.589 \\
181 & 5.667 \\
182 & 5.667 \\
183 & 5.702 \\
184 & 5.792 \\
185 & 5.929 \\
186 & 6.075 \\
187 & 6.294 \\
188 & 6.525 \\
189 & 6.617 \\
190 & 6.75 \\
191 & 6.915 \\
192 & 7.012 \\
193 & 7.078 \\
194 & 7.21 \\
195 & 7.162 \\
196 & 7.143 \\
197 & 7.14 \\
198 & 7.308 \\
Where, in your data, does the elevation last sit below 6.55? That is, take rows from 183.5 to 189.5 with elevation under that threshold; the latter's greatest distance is 188 km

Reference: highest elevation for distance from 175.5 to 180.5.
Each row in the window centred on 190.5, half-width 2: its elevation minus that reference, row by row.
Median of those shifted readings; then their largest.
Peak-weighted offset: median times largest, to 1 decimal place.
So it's 1.0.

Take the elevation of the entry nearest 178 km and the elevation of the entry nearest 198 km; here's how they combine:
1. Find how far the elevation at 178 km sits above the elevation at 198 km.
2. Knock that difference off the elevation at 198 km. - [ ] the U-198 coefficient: 8.9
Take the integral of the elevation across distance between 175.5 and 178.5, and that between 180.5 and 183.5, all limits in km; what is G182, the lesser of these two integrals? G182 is 17.0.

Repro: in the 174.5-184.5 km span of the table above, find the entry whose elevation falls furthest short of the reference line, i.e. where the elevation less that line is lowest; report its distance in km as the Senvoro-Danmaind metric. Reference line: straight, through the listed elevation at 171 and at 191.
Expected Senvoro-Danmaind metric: 180 km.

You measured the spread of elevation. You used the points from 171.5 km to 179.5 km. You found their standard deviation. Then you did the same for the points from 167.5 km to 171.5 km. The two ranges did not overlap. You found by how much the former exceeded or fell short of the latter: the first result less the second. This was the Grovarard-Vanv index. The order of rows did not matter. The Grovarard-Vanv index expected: 0.16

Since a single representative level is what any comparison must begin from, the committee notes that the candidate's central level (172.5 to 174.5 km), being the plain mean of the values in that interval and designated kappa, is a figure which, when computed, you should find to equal 6.15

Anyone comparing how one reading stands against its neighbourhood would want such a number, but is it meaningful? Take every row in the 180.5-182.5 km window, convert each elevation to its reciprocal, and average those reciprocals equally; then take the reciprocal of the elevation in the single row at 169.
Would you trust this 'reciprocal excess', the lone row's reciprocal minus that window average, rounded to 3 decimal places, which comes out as -0.023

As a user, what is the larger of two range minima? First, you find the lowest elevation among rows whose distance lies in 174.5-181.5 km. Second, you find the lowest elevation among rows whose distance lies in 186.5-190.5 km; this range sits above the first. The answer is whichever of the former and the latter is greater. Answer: 6.29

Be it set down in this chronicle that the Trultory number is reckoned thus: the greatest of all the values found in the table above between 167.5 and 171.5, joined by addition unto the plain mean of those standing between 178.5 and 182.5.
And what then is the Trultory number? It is 12.2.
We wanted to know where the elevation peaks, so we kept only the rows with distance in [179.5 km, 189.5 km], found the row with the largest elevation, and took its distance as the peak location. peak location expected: 189 km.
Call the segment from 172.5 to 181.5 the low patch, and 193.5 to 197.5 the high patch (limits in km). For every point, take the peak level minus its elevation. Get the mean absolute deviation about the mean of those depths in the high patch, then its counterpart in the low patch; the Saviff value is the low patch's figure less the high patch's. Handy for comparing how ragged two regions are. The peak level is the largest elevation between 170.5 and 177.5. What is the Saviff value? 0.16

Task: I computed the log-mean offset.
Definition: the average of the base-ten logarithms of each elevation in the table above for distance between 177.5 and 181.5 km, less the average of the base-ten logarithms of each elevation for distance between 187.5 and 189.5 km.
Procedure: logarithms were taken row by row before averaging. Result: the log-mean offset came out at -0.066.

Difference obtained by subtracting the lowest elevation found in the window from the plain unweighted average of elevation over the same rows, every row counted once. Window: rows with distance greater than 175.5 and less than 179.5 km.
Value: 0.174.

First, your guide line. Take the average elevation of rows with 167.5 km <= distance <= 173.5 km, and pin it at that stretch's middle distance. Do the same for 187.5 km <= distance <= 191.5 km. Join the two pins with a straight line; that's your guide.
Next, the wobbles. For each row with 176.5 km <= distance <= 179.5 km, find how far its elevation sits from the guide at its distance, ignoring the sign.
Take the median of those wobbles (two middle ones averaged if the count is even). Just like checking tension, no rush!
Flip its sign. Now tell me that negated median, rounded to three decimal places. -0.793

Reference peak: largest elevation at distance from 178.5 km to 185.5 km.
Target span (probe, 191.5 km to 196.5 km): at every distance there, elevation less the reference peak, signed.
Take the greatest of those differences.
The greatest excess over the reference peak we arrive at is 1.28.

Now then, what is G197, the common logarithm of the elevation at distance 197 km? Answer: 0.85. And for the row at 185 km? 0.77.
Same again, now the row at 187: 0.80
